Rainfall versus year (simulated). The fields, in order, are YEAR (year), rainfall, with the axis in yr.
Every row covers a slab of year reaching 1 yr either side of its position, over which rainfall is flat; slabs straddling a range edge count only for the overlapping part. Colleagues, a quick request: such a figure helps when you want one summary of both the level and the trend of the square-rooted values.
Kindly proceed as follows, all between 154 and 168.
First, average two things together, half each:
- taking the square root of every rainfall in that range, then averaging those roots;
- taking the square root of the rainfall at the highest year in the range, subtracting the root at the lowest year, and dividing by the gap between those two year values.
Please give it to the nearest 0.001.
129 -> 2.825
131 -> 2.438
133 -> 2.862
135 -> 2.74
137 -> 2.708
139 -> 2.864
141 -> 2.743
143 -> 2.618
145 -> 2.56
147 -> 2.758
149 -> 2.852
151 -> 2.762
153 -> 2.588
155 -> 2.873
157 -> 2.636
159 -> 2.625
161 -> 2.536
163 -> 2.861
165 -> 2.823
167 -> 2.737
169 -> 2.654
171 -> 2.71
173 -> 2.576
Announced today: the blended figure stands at 0.824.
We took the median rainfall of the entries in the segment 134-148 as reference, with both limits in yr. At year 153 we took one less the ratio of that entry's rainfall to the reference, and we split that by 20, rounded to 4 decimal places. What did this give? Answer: 0.0028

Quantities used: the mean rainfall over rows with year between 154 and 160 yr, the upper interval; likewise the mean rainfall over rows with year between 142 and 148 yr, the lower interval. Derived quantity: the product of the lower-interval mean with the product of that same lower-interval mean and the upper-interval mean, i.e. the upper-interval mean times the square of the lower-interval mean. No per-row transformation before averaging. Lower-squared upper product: 19.0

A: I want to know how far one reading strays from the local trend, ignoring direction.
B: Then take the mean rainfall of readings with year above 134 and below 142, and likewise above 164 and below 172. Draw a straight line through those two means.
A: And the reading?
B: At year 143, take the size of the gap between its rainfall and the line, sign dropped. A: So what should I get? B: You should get 0.14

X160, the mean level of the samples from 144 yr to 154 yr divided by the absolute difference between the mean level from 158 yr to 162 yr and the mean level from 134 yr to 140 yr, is 14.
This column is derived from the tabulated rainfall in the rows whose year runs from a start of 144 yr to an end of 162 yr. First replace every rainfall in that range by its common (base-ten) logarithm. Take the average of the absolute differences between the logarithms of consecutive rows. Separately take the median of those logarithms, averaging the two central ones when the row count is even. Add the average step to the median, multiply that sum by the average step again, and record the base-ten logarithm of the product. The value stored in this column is -1.98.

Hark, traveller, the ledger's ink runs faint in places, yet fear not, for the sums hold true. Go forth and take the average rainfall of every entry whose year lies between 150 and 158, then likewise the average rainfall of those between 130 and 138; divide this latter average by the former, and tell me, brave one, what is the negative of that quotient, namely -0.99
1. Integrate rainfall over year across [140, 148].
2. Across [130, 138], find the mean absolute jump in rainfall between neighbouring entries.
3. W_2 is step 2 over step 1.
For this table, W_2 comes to 0.009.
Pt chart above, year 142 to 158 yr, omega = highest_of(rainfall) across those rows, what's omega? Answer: 2.873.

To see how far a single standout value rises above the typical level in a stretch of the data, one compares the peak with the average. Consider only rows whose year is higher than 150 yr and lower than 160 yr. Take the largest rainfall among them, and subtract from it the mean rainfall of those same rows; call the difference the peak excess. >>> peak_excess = 0.176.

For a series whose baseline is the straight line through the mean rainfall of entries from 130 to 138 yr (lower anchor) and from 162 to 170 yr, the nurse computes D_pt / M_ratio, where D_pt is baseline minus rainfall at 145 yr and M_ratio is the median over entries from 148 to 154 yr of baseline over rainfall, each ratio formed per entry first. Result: 0.16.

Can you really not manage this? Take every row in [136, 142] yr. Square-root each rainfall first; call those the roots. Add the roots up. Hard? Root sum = 4.99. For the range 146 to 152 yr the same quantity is 5.01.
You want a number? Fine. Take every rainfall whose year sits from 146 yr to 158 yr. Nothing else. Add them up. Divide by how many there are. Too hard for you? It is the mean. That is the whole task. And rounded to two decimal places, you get 2.74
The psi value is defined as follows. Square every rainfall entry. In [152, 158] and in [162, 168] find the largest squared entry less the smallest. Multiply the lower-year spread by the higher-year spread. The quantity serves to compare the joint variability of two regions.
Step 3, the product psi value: 1.1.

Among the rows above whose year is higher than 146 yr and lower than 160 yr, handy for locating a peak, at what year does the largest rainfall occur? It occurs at 155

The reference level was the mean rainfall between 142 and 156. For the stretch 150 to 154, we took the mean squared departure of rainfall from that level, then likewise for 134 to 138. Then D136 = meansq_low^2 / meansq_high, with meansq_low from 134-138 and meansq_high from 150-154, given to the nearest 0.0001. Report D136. 0.0000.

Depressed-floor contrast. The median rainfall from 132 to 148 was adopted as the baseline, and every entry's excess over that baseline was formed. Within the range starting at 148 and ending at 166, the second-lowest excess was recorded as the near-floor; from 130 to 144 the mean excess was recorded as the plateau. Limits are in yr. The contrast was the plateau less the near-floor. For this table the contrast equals 0.12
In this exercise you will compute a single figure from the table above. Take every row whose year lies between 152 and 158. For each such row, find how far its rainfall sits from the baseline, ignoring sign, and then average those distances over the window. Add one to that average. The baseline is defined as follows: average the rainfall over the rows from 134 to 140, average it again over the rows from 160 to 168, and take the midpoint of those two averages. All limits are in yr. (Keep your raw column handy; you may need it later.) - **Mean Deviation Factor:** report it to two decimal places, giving 1.13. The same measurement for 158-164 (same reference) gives 1.15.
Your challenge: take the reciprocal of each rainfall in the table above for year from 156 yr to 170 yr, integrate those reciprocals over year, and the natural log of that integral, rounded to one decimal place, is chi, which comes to 1.6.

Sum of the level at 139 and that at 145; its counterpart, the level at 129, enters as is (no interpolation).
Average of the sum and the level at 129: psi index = 4.12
